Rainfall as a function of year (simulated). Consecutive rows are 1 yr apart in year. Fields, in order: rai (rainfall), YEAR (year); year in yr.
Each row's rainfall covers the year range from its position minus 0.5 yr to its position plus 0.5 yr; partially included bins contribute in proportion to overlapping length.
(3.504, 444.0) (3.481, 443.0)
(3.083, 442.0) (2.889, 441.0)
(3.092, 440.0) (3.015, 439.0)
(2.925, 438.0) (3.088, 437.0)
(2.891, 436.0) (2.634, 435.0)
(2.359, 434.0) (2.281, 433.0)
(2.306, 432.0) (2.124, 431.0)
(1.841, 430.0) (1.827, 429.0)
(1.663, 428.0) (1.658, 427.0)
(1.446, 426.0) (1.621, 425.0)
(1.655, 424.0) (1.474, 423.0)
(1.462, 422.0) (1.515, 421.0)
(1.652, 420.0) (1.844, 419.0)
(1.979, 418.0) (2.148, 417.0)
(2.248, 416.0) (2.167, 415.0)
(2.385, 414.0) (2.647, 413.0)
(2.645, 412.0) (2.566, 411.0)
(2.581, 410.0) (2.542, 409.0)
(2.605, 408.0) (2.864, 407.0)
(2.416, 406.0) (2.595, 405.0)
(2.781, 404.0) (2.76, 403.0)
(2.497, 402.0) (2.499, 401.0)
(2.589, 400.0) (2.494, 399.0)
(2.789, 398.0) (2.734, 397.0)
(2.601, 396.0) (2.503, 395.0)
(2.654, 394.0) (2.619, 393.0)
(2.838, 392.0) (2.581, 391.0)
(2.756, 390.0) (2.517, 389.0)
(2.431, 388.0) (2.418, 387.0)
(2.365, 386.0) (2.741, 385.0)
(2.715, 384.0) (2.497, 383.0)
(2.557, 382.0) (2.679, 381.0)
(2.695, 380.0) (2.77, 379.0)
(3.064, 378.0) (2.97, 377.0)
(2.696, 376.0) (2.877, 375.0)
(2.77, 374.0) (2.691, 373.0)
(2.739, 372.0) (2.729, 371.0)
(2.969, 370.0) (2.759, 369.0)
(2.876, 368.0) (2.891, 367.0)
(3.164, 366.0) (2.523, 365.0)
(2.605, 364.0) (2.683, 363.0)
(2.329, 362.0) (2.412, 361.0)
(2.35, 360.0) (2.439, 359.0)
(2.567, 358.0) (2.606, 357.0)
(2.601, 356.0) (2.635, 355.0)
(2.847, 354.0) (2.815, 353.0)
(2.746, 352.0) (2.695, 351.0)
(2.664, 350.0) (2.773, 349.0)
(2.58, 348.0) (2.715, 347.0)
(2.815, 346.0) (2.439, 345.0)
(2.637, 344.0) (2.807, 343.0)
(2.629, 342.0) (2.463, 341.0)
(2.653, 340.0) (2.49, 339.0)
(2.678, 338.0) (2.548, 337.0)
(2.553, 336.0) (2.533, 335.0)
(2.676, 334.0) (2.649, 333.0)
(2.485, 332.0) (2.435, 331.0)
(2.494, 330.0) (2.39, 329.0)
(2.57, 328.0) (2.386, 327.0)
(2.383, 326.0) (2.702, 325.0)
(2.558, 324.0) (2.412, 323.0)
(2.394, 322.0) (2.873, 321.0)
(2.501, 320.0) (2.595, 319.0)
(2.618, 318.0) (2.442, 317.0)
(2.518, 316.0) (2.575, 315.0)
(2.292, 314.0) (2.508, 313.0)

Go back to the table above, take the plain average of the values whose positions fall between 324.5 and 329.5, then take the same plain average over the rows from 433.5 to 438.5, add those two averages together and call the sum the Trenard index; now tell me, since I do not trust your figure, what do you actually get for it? 5.27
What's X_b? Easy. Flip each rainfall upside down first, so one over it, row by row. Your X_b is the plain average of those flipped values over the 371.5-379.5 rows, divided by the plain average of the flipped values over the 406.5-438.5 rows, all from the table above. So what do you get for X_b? 0.73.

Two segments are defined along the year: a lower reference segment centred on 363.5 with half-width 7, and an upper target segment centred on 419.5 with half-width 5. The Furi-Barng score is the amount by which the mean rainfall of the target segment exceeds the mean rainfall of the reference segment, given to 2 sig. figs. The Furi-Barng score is -0.84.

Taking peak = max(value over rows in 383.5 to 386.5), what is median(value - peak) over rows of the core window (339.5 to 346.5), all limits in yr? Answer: -0.10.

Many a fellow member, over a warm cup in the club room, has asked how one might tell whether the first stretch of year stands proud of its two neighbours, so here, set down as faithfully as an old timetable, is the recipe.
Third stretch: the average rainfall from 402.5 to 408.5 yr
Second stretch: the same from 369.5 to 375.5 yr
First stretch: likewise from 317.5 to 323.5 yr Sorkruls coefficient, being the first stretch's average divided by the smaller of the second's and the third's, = 0.96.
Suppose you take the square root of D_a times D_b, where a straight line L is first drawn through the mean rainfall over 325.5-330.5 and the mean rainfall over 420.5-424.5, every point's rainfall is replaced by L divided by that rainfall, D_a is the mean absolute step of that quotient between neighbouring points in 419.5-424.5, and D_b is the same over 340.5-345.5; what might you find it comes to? 0.060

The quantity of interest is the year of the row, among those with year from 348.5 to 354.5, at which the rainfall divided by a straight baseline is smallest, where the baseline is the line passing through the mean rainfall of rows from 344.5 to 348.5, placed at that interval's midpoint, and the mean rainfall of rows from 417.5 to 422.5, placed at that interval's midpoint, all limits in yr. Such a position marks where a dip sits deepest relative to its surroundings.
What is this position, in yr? 350.0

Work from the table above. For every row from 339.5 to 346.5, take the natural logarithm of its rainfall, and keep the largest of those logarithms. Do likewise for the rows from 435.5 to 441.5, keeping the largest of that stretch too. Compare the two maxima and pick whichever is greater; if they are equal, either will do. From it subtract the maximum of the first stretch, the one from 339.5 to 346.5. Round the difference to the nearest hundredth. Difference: 0.09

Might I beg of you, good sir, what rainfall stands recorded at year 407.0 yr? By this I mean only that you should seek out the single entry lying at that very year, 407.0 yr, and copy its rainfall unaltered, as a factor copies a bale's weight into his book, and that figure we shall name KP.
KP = 2.864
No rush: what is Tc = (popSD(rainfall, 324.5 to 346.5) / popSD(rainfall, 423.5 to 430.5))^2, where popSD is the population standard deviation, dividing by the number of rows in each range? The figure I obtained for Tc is 1.0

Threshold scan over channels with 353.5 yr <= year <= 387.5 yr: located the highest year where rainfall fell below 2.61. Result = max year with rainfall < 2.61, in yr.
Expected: 387.0 yr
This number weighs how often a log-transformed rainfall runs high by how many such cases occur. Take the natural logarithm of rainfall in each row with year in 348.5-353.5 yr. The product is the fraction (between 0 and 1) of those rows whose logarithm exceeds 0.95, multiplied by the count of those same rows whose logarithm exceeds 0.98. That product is 4.0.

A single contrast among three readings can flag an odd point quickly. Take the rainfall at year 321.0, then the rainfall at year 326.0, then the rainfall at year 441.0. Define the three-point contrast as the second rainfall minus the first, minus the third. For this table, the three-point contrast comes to -3.4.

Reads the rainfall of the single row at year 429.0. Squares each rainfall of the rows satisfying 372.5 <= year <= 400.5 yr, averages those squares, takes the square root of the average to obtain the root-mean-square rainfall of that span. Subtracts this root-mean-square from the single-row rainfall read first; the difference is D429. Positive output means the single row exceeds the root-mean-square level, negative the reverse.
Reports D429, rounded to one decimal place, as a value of -0.8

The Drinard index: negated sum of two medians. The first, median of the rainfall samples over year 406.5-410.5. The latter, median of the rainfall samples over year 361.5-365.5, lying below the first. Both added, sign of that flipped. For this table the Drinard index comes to -5.16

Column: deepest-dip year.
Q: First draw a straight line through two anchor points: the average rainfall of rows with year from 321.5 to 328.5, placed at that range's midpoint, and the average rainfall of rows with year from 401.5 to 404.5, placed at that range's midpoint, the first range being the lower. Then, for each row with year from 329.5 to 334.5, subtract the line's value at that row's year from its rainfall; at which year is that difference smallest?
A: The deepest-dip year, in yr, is 331.0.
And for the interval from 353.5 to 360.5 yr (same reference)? 360.0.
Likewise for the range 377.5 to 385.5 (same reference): 383.0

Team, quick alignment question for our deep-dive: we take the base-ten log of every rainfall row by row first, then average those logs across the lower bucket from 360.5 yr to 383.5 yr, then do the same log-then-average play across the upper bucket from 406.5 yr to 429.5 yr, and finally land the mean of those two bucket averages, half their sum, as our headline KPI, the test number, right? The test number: 0.369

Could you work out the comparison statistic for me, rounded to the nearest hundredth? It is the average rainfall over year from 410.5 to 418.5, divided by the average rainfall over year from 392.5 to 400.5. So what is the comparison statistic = 0.90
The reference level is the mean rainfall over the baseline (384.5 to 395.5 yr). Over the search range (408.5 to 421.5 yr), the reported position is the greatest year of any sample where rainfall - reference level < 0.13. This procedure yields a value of 421.0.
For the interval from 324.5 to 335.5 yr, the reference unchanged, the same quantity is 335.0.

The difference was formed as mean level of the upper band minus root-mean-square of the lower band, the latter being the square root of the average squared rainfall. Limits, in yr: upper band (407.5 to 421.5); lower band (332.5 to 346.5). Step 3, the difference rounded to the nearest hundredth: -0.36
